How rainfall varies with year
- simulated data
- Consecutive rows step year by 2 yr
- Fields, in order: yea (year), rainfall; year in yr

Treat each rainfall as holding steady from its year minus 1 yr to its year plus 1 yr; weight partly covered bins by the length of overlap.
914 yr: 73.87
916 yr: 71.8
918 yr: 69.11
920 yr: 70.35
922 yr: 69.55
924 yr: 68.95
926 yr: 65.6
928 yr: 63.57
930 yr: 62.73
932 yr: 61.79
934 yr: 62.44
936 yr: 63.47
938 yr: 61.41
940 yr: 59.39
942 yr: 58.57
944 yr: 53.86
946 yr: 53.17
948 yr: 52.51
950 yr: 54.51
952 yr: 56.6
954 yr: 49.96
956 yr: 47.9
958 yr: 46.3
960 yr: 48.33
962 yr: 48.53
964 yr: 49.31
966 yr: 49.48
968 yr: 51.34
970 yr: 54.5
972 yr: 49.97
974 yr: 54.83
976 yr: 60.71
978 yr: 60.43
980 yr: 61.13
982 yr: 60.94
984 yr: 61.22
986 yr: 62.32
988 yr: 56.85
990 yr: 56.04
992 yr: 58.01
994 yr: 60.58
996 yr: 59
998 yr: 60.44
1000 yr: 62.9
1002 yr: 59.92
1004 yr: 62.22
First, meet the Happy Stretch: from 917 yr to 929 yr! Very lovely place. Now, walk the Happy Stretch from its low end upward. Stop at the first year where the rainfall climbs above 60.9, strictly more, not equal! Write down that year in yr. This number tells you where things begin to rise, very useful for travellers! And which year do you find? 918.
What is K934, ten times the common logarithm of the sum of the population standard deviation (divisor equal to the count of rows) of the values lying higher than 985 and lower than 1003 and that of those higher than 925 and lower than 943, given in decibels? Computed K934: 6.3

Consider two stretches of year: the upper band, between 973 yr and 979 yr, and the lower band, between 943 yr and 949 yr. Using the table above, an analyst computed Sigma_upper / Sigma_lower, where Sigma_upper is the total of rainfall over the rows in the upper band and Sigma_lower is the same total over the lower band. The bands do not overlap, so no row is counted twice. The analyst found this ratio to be 1.1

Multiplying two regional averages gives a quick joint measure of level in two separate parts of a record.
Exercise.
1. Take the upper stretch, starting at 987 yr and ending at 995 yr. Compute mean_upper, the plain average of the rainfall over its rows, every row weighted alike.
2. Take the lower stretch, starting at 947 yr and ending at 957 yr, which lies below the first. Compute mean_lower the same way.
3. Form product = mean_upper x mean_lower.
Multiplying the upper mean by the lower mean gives 3026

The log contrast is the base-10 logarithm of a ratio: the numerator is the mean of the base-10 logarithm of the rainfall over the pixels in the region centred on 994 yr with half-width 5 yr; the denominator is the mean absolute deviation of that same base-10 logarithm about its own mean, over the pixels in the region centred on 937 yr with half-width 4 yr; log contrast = 2.29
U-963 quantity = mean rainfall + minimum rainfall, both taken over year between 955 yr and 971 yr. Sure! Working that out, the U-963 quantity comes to 96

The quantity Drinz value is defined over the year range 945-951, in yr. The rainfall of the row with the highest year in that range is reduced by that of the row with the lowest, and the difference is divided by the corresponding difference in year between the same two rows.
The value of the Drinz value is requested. 0.3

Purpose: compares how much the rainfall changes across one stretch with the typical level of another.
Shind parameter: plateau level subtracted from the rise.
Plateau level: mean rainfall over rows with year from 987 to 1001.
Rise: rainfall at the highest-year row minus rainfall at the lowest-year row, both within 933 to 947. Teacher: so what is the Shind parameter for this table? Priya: -68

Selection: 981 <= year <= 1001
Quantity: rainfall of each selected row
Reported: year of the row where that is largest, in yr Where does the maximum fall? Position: 1000 yr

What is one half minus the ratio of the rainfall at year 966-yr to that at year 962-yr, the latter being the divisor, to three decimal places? -0.520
